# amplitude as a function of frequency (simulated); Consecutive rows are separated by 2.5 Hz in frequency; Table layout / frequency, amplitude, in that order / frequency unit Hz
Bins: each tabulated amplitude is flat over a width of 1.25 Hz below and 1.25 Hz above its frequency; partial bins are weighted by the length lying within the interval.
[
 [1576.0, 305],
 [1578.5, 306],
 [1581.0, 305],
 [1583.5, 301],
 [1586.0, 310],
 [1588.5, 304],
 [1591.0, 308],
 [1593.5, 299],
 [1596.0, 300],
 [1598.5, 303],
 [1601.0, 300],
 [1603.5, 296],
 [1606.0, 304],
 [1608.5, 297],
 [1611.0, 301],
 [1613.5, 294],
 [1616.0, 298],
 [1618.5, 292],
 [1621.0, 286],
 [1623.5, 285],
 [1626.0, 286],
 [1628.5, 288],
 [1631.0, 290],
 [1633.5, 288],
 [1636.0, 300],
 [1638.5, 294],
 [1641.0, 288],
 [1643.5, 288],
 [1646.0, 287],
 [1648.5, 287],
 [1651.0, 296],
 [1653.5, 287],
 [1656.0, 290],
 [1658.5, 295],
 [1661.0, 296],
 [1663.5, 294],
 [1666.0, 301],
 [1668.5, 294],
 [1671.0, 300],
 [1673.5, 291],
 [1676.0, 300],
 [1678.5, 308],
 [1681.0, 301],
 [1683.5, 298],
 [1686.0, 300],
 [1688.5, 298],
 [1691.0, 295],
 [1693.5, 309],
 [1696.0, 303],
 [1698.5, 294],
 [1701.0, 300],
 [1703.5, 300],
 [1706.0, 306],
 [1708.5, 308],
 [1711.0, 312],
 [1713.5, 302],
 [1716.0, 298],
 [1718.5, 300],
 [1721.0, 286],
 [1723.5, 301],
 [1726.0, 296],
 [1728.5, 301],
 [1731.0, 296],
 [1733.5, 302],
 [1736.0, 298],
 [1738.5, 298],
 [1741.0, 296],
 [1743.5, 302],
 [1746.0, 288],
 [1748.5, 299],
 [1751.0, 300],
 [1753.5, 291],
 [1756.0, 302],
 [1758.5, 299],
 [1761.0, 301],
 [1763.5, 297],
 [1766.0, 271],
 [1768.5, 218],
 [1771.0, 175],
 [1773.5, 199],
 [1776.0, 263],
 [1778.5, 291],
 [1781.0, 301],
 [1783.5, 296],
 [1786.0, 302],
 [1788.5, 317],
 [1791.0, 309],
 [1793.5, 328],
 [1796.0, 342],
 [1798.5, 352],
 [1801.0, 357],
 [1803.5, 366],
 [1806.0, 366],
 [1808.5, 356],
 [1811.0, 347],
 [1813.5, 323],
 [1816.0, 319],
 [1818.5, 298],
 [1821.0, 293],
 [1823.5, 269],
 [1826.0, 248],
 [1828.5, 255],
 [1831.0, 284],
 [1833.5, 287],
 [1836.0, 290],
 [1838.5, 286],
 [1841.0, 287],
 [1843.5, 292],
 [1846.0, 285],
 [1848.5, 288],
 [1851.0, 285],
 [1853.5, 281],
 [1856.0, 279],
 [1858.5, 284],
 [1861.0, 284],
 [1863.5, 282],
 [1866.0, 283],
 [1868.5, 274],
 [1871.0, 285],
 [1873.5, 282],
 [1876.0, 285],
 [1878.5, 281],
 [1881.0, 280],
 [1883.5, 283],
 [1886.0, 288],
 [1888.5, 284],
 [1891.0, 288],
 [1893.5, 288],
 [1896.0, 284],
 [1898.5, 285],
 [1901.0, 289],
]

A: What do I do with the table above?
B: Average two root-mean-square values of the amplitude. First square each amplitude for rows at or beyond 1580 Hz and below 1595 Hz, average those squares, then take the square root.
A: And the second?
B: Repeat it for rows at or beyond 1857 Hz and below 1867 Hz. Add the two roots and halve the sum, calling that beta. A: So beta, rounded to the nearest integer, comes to 294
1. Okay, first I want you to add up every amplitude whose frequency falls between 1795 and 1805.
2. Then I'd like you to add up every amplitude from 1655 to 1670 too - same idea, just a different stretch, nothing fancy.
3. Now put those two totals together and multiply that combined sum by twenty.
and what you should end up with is 63740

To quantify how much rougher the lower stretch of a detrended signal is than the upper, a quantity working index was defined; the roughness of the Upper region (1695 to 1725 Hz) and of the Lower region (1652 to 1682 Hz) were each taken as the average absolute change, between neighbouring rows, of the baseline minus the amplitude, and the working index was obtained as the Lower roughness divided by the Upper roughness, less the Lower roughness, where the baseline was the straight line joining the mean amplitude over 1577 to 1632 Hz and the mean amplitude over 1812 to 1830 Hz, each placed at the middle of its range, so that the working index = -4.96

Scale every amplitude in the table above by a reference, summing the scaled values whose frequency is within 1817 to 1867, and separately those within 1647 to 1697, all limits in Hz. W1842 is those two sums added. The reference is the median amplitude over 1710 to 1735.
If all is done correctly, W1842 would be 38.5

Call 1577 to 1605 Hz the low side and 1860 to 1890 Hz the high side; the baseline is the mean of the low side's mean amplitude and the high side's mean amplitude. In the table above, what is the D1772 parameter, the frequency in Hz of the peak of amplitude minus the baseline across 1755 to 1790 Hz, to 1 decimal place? 1788.5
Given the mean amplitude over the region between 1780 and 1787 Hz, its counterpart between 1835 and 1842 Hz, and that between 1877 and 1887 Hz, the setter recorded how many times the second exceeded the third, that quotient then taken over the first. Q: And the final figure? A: 0.0034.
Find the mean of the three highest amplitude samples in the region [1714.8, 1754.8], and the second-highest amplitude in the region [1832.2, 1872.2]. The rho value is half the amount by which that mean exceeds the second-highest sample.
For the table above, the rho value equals 6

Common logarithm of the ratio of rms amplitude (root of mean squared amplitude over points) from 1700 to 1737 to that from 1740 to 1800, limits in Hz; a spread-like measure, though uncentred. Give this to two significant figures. 0.013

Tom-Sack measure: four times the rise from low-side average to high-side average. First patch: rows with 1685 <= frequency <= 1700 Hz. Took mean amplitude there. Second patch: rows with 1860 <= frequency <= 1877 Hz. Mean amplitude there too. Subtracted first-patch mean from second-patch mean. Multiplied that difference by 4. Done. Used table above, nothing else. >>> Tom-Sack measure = -71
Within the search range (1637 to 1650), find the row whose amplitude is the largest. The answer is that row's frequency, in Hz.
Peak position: 1638.5 Hz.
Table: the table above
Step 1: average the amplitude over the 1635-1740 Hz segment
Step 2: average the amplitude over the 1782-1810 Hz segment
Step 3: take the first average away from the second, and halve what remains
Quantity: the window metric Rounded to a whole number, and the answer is 19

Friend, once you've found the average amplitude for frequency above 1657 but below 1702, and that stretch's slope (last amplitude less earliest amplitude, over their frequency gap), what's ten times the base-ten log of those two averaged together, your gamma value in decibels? 21.74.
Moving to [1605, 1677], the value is 21.66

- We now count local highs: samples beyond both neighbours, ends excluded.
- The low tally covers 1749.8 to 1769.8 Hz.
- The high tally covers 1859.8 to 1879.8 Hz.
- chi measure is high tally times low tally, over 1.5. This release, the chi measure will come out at 4.0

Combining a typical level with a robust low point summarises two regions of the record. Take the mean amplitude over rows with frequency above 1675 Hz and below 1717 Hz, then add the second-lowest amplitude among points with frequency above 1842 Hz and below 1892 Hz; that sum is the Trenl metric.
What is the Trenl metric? 581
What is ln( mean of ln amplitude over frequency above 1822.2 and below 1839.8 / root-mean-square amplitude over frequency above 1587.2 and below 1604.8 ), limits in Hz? -3.98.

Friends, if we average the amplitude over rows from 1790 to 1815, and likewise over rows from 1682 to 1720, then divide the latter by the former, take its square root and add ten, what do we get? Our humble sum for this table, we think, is 10.9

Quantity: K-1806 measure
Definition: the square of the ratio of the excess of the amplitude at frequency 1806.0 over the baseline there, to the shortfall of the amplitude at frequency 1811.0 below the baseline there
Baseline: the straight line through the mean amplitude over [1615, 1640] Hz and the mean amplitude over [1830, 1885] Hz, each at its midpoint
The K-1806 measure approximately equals 1.7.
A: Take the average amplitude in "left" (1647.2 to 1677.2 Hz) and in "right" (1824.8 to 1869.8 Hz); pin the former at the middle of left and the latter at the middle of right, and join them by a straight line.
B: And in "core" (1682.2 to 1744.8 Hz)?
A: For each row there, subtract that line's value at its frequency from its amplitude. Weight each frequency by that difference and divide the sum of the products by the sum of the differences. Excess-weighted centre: 1714.5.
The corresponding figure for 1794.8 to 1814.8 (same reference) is 1804.4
